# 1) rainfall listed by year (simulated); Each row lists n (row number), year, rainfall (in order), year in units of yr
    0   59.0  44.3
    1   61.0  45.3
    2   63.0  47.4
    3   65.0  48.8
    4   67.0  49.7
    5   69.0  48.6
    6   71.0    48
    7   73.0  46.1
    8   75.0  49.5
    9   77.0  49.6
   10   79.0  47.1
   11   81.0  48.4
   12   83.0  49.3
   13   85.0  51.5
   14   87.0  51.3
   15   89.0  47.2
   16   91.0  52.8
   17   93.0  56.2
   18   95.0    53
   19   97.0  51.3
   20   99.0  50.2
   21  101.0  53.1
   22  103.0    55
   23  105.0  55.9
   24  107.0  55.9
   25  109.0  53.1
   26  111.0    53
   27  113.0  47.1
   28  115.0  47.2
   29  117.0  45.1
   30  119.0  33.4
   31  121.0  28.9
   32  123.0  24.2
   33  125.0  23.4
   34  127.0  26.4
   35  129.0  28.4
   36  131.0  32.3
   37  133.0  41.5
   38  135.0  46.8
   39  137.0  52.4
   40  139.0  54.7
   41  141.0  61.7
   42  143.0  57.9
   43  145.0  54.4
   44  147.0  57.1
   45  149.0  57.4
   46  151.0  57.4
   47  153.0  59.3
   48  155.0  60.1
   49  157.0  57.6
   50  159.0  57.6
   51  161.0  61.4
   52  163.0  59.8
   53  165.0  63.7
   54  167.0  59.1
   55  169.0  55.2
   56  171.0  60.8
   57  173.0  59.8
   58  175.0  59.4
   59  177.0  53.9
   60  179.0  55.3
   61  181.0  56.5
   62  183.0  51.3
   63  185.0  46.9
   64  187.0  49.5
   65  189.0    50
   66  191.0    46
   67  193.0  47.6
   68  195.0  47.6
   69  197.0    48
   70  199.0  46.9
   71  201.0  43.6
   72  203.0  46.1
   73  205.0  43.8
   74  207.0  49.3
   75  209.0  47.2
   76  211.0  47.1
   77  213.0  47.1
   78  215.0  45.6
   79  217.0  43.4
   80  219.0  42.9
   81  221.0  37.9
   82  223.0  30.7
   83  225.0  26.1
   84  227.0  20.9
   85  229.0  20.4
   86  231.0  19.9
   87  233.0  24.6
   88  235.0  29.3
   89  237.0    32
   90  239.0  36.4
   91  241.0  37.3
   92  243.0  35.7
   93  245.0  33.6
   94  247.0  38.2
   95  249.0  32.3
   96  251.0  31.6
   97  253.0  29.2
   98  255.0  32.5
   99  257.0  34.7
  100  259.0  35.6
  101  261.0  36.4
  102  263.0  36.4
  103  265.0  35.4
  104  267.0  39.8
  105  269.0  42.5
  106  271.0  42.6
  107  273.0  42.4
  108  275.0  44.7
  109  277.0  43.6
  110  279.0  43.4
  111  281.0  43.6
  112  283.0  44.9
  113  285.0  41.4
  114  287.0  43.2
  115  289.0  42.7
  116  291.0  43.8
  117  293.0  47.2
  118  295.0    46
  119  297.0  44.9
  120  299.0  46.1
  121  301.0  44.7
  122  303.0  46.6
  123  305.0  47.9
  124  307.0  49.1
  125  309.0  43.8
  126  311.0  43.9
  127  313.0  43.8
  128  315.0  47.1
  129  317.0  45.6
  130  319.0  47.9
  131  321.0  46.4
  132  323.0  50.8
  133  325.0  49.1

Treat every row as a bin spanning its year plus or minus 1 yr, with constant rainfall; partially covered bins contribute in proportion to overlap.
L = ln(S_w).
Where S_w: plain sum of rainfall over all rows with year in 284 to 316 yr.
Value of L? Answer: 6.6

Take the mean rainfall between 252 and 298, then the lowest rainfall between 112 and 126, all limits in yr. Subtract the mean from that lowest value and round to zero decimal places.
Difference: -17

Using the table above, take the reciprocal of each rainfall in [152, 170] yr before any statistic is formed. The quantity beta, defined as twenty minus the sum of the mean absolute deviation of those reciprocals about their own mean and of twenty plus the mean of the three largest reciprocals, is -0.018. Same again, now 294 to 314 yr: -0.024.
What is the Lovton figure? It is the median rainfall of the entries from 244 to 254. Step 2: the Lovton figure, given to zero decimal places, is 32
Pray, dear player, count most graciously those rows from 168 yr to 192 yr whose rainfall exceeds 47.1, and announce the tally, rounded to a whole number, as 10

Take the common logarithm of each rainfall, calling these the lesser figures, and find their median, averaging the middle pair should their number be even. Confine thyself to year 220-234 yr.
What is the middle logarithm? 1.39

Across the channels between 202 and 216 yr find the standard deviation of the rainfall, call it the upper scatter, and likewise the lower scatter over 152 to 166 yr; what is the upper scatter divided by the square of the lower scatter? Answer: 0.4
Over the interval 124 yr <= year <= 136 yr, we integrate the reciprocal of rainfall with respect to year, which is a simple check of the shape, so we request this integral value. 0.384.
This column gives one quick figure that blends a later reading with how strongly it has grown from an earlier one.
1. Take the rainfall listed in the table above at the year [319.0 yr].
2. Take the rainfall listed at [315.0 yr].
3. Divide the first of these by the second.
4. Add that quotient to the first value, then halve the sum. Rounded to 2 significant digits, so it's 24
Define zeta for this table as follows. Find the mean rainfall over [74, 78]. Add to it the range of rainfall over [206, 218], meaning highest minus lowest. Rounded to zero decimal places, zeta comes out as 55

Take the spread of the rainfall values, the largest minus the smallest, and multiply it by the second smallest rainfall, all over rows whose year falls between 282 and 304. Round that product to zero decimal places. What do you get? 248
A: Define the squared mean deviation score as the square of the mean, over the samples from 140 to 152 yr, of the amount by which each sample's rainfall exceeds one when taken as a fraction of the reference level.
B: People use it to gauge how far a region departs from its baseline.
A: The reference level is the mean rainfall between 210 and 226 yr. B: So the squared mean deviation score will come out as 0.19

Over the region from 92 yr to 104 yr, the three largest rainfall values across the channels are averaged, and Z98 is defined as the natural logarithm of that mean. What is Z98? 4.00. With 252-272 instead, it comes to 3.73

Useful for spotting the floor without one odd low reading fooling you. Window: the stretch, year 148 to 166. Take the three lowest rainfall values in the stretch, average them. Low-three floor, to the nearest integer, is 57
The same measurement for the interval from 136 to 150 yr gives 54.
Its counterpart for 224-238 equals 20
